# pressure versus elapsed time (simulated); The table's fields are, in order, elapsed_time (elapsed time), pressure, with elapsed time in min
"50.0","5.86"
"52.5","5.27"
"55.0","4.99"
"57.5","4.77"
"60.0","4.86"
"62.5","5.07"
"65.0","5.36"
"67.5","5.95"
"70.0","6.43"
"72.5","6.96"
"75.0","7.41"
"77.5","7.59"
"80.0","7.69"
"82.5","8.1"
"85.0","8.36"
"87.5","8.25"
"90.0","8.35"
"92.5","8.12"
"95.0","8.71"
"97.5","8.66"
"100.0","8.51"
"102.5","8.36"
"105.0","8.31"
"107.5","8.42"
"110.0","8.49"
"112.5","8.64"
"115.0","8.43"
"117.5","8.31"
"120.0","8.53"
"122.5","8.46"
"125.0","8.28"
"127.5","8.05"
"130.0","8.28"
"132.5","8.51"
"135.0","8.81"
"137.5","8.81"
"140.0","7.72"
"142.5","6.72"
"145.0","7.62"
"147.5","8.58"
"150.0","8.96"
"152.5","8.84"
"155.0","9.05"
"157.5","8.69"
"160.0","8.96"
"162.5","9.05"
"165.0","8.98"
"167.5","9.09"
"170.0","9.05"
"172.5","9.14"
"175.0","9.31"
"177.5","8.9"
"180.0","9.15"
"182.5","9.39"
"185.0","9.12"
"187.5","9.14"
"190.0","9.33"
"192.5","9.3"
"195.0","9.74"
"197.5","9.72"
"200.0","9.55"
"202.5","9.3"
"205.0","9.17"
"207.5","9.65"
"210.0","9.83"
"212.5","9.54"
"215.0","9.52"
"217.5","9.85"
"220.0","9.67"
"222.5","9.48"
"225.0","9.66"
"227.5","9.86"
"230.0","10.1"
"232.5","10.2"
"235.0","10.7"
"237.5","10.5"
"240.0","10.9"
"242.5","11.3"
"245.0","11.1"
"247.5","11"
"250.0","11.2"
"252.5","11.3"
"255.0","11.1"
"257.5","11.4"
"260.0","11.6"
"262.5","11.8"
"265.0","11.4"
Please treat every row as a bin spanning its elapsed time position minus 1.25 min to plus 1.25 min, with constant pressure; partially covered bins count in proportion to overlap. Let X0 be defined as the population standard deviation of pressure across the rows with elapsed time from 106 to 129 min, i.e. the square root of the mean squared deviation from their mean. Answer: 0.16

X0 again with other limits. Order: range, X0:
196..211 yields 0.23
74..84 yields 0.25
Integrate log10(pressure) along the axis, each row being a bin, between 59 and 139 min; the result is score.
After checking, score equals 71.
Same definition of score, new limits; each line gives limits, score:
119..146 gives 25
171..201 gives 29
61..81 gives 16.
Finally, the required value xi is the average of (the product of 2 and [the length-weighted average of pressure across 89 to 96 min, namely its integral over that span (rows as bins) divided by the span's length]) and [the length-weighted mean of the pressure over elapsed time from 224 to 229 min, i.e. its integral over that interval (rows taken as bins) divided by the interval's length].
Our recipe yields 13.3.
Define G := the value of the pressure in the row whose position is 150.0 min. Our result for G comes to 8.96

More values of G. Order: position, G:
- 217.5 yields 9.85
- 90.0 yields 8.35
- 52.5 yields 5.27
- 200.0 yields 9.55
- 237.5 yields 10.5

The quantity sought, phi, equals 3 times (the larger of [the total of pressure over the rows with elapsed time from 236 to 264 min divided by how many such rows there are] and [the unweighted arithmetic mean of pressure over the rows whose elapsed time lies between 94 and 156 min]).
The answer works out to 34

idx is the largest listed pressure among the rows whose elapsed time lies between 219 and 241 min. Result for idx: 10.9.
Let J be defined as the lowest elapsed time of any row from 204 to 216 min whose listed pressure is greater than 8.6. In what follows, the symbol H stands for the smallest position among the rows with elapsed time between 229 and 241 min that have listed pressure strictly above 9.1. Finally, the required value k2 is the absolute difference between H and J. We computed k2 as 25.0 min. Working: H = 230.0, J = 205.0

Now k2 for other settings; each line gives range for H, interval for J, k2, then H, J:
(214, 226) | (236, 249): 22.5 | 215.0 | 237.5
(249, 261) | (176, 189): 72.5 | 250.0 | 177.5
